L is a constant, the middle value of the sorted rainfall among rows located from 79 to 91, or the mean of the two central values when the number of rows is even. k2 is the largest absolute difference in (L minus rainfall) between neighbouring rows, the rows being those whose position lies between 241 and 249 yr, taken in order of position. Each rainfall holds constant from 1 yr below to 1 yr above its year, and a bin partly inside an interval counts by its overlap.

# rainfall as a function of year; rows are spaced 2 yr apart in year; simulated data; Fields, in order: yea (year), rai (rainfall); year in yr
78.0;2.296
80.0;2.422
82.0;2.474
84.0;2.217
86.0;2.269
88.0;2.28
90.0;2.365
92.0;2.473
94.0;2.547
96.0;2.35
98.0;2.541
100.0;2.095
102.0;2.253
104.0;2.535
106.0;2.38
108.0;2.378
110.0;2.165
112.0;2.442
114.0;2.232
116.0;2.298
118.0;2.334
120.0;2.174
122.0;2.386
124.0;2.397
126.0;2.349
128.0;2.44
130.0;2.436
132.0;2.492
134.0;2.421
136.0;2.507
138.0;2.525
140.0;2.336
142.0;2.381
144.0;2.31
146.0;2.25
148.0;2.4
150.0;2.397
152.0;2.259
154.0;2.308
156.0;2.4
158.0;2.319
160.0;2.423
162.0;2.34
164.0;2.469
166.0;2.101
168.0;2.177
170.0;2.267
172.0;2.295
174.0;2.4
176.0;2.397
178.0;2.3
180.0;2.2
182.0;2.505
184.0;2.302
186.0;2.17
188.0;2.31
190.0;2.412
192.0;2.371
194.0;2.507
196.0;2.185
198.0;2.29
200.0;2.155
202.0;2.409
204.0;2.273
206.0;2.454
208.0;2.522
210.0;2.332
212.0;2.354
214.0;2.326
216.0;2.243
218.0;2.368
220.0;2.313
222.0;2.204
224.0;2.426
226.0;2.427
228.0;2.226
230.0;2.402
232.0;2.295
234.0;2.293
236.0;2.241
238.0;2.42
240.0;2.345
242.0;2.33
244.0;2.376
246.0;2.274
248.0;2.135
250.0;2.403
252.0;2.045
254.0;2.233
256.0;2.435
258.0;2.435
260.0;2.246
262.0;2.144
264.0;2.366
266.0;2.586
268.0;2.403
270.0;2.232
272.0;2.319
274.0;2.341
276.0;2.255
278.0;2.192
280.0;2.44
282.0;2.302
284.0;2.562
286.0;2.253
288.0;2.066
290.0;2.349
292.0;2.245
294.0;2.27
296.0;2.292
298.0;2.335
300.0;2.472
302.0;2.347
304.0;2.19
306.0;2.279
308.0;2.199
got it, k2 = 0.14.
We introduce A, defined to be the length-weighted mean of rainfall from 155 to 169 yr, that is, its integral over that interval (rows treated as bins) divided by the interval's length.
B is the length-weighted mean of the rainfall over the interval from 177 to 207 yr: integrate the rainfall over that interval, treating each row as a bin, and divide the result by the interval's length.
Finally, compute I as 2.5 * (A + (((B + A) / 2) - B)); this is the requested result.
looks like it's 5.79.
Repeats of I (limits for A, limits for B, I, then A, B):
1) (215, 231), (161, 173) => 5.88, 2.33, 2.27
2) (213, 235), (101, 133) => 5.76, 2.32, 2.36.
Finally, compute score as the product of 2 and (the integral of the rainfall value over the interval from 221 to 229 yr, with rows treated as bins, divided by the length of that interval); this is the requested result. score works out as 4.64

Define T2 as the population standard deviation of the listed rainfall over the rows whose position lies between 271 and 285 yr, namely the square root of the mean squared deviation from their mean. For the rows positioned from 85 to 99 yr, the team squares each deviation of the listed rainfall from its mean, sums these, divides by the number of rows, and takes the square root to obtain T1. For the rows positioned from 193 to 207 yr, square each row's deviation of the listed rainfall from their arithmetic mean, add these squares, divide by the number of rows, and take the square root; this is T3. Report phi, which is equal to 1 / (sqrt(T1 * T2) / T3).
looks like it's 1.1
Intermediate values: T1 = 0.108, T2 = 0.113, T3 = 0.12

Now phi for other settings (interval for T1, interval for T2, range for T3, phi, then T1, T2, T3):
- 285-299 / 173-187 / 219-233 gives 0.9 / 0.087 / 0.110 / 0.09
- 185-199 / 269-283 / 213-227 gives 0.9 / 0.112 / 0.076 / 0.08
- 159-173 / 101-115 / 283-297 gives 1.1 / 0.120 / 0.120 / 0.14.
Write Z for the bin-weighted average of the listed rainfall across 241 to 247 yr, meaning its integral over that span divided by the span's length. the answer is 2.33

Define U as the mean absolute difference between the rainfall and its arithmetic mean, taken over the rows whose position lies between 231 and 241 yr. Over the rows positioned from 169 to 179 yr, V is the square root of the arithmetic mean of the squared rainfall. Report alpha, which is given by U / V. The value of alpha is 0.022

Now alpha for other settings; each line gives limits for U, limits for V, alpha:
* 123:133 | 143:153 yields 0.017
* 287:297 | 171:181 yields 0.031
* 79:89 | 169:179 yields 0.040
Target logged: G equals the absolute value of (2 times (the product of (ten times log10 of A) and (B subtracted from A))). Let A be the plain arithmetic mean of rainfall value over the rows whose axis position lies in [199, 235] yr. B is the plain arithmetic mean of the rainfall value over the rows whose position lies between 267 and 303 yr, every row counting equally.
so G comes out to 0.14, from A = 2.33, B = 2.32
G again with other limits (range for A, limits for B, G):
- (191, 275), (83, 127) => 0.10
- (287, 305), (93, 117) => 0.48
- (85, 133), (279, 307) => 0.33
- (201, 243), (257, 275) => 0.01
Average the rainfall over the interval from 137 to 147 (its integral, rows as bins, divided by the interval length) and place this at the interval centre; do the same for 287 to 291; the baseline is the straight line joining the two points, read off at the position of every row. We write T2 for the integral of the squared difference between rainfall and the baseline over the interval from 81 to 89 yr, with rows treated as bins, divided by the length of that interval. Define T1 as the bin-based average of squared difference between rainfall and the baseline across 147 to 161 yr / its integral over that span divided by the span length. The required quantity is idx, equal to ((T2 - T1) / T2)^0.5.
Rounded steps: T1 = 0.0035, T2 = 0.021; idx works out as 0.92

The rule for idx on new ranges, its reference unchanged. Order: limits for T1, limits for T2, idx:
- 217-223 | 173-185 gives 0.73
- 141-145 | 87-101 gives 0.97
